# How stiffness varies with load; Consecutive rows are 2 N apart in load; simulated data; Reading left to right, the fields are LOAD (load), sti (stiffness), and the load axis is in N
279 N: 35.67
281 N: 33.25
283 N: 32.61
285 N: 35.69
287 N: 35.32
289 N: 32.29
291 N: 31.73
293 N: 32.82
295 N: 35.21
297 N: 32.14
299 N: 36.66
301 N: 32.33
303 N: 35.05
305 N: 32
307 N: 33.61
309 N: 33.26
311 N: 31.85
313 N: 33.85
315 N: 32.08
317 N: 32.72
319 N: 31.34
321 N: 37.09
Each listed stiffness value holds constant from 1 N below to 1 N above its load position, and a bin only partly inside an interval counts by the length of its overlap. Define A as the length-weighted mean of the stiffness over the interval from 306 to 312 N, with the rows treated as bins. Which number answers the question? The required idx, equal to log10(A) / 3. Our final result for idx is 0.506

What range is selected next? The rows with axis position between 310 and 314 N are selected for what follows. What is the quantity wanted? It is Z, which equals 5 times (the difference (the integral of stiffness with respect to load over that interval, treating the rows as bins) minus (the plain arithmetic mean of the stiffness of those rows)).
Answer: 493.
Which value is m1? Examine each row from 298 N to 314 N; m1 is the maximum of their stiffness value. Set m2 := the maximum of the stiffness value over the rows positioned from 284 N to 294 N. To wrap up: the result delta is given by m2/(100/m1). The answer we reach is 13.1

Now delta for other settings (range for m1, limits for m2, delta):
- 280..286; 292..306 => 13.1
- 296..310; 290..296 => 12.9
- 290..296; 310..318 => 11.9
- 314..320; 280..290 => 11.7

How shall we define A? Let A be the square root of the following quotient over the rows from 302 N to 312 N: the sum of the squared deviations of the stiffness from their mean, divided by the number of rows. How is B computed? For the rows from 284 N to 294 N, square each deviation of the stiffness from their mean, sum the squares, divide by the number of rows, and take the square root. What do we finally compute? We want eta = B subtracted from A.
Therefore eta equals -0.5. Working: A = 1.2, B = 1.62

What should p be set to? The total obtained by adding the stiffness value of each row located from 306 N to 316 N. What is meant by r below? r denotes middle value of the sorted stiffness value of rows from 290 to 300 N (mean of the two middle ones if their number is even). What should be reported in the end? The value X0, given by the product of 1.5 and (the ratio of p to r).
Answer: 7.53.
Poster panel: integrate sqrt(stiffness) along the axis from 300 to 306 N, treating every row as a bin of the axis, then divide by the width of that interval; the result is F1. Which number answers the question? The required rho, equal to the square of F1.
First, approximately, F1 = 5.75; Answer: 33.1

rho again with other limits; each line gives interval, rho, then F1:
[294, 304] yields 34.3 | 5.85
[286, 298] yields 33.2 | 5.77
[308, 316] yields 32.8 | 5.72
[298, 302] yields 34.5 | 5.87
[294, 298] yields 33.7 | 5.80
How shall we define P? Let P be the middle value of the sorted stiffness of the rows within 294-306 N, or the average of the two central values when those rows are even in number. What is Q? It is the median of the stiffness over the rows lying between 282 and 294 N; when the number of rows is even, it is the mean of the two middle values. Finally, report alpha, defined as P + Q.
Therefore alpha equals 66.4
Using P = 33.7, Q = 32.7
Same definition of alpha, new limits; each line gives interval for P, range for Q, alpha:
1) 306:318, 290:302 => 65.6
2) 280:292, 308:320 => 65.3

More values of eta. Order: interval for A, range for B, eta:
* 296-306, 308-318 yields 1.1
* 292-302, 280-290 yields 0.4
